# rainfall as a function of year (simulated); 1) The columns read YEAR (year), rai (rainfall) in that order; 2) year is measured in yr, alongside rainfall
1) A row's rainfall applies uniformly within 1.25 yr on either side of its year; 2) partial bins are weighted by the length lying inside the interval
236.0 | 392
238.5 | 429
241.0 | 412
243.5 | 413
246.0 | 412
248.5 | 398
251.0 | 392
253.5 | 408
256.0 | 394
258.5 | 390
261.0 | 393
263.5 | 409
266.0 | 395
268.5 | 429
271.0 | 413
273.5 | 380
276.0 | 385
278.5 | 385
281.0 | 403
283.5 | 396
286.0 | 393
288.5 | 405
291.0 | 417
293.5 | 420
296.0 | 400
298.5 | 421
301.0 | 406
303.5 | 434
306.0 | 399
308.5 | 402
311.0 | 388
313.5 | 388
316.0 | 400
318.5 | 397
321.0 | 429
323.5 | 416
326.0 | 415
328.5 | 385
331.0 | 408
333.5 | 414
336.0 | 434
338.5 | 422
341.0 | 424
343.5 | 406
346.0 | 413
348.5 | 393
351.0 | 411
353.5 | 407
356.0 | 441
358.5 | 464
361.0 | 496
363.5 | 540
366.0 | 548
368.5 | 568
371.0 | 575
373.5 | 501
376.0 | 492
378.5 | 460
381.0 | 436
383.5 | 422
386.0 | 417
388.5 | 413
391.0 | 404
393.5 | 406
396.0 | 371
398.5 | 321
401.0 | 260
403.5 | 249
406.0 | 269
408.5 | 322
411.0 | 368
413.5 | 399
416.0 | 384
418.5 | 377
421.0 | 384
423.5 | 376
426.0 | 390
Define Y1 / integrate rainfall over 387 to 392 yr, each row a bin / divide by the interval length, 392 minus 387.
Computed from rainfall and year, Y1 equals 409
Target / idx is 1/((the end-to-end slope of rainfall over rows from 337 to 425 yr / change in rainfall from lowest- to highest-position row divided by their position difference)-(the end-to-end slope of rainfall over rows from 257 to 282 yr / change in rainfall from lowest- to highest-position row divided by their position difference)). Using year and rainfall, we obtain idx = -0.9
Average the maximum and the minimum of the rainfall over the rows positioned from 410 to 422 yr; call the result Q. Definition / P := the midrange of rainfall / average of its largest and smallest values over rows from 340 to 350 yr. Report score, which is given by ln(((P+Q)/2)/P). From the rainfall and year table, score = -0.031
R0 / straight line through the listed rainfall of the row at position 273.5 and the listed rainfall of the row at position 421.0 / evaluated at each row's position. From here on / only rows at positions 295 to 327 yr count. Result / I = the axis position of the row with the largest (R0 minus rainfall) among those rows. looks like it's 313.5 yr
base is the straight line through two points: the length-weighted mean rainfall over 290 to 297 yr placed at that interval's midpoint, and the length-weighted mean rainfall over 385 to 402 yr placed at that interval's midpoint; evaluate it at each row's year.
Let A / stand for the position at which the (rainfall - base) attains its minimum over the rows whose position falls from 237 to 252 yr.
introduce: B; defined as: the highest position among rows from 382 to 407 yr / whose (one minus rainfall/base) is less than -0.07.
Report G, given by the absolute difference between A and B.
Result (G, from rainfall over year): 142.5 yr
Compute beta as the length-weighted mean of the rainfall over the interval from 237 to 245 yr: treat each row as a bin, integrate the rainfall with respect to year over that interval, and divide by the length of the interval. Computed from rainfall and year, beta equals 417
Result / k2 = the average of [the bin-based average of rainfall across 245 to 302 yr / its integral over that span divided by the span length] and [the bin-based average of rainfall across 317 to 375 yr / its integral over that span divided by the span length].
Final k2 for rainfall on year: 425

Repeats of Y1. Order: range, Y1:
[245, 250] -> 404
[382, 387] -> 420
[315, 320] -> 400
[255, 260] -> 392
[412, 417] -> 391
